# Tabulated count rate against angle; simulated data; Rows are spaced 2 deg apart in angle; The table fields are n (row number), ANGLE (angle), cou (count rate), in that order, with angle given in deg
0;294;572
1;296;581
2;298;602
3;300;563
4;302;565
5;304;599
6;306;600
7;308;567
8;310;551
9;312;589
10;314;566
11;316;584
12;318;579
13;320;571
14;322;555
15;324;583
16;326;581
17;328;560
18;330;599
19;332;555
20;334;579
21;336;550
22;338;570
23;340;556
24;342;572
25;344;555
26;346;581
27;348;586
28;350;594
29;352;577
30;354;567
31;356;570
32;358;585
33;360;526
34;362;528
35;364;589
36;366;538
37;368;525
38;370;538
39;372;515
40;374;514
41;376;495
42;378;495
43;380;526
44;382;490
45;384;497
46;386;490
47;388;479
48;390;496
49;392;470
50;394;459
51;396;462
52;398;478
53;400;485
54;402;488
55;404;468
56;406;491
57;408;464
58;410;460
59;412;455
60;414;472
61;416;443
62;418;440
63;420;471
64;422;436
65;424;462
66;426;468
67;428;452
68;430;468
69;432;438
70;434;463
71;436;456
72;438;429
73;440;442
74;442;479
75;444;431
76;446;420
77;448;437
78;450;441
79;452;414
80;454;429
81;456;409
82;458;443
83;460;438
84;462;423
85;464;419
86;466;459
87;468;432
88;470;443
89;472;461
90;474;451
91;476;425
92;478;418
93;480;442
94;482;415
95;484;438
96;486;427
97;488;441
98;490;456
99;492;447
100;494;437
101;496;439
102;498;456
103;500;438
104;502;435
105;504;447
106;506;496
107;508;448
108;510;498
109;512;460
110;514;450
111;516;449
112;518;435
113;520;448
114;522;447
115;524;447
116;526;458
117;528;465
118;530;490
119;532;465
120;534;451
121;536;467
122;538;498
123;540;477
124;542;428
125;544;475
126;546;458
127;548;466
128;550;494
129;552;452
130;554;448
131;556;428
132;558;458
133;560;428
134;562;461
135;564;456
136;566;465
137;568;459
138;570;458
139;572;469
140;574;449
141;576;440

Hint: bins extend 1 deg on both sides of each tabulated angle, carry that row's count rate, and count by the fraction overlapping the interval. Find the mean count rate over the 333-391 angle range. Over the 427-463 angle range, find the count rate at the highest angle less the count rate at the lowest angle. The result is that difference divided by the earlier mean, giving -0.05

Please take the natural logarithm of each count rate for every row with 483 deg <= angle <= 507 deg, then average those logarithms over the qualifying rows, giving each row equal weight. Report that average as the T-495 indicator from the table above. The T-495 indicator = 6.10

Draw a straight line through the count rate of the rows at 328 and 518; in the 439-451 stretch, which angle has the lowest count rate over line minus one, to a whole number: 446 deg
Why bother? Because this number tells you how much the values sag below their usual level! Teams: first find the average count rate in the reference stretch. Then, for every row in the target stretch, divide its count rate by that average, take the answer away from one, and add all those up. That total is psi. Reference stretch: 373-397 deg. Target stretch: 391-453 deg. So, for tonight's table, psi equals 2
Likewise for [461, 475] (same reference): 1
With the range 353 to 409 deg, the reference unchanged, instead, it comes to -1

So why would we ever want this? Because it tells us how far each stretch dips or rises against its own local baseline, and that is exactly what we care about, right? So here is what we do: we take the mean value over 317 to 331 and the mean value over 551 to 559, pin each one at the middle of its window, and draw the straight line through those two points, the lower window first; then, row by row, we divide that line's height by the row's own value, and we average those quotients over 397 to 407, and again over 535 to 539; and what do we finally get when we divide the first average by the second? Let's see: 1.17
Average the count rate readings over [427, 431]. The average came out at 460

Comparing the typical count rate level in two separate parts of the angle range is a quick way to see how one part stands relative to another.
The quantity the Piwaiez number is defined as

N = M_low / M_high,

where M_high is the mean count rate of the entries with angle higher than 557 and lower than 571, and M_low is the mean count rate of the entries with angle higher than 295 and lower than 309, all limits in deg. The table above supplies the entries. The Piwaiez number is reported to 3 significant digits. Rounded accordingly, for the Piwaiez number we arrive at 1.28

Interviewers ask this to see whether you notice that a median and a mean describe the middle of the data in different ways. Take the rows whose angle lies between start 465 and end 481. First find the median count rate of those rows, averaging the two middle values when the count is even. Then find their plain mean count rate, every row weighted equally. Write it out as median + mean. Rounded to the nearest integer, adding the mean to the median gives 884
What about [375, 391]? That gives 991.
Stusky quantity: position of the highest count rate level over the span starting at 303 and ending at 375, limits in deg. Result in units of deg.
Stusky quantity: 306 deg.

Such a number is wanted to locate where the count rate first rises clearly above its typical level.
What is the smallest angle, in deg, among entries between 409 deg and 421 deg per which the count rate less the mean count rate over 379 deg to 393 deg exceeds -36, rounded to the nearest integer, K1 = 410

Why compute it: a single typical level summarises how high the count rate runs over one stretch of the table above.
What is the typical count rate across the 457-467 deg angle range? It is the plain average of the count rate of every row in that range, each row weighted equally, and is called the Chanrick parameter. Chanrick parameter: 436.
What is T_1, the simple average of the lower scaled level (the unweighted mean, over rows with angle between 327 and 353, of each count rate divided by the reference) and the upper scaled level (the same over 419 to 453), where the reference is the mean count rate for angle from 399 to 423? 1.10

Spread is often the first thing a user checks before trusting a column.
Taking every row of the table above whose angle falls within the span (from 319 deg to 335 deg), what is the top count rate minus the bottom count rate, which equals 44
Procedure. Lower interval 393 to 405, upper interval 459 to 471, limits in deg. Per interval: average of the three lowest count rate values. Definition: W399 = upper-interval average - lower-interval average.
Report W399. -38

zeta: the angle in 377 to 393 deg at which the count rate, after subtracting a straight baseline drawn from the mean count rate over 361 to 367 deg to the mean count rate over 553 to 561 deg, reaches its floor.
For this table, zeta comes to 392 deg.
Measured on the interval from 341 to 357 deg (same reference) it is 344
